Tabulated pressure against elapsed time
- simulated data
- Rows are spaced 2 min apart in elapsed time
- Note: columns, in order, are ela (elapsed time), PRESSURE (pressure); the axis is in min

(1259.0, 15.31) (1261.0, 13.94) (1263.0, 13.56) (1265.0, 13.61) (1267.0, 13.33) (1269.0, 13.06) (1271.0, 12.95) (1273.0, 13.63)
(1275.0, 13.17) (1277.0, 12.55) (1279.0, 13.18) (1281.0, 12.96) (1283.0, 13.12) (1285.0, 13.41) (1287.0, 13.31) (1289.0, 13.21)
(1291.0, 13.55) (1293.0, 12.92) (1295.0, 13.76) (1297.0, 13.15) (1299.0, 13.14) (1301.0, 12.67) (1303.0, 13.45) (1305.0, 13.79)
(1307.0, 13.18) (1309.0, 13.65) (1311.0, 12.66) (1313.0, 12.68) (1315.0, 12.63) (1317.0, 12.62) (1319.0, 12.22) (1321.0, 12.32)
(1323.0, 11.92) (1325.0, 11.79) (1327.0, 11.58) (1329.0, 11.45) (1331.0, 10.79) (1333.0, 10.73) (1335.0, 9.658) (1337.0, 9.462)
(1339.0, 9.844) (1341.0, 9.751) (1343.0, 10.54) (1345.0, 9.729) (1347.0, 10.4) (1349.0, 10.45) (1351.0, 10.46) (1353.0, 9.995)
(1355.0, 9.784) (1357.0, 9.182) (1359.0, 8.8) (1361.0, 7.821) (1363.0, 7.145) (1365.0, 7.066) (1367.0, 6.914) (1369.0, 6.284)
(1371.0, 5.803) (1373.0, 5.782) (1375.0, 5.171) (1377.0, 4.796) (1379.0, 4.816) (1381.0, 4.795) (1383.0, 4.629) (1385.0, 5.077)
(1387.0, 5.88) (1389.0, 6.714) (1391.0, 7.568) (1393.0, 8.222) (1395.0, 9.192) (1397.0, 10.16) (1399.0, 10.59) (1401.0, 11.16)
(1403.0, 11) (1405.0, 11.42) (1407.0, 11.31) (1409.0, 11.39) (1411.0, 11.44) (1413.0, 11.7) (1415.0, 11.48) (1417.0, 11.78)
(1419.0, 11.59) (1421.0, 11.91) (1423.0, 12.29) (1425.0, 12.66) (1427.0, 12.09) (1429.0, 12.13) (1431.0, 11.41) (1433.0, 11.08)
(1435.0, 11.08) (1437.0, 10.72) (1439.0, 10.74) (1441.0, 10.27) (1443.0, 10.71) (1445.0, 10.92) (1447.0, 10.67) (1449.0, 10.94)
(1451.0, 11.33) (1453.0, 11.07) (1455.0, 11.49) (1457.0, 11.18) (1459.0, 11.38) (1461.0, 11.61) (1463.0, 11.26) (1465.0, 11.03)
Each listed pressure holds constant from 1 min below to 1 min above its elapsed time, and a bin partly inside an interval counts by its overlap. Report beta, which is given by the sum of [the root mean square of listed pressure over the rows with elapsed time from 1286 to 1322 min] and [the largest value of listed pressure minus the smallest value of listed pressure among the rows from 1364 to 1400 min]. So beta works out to 19.0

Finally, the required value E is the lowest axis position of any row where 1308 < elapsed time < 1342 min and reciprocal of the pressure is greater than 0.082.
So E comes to 1323.0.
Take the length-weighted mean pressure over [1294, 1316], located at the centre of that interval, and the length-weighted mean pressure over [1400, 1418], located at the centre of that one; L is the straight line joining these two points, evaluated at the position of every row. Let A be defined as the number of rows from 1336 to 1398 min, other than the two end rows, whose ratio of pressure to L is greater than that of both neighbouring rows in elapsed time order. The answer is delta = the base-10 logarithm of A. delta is 0.6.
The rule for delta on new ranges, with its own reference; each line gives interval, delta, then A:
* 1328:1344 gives 0.0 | 1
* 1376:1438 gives 0.9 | 8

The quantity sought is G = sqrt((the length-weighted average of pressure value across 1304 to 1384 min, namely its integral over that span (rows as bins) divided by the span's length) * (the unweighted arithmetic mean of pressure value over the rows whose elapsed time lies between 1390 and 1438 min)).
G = 10.3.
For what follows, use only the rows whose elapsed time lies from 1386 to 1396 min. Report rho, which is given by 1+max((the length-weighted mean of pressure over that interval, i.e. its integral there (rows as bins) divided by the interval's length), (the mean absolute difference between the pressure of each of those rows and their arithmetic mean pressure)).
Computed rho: 9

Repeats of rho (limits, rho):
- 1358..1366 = 9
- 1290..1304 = 14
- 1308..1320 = 14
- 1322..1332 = 13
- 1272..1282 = 14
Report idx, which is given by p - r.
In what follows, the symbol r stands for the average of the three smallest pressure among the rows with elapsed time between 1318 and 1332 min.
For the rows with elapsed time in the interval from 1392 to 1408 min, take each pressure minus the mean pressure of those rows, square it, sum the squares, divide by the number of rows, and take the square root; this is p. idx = -10.2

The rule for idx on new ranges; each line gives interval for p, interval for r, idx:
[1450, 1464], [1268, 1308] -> -12.5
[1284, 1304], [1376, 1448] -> -4.4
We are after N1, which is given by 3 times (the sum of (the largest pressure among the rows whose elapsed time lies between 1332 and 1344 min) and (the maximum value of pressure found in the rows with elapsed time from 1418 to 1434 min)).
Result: 70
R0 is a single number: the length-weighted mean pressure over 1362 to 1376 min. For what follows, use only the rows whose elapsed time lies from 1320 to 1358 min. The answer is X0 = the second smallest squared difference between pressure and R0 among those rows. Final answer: 10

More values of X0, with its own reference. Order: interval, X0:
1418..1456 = 19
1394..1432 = 15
